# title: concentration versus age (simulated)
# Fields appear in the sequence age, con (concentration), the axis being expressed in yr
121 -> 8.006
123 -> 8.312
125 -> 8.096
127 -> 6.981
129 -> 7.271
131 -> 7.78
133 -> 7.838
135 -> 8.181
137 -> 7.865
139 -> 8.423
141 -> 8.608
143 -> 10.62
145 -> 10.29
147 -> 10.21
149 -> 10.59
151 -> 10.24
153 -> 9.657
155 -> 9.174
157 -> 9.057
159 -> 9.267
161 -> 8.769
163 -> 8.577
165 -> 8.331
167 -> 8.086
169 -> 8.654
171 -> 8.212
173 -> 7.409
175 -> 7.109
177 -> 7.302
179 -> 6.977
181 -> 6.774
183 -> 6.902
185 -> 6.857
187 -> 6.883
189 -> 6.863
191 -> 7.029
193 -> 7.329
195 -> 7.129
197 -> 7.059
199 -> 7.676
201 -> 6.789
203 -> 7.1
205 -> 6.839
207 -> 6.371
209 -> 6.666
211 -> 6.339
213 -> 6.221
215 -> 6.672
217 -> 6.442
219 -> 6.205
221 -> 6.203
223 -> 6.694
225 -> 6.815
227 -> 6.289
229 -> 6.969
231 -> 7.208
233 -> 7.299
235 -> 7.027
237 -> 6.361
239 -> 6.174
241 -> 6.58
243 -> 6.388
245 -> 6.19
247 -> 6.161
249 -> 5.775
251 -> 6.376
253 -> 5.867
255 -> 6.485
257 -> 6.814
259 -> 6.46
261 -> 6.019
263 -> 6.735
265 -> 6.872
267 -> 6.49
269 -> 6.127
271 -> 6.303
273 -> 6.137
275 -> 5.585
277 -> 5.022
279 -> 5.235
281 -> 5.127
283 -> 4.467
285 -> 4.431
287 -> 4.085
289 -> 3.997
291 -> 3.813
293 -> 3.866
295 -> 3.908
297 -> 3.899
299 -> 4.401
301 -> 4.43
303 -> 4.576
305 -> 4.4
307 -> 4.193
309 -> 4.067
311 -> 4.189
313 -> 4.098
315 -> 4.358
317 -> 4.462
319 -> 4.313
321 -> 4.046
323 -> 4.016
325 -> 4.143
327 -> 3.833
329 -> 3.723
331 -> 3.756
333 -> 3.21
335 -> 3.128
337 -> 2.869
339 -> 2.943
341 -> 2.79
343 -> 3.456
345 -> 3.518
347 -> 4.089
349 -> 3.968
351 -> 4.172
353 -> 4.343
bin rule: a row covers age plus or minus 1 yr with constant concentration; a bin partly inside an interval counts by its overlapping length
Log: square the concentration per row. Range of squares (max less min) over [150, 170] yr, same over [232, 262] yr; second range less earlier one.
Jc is -20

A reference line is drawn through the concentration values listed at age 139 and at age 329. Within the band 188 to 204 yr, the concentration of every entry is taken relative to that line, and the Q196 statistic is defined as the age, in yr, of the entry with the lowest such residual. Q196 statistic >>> 189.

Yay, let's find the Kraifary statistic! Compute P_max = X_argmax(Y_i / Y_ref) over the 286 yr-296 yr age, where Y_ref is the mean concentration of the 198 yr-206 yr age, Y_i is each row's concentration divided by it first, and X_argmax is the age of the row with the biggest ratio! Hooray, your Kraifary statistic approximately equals 287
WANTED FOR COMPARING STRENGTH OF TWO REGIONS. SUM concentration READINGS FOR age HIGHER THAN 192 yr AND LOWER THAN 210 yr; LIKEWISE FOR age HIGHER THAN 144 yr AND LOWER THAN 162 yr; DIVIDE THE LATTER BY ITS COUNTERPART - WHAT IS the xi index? 1.39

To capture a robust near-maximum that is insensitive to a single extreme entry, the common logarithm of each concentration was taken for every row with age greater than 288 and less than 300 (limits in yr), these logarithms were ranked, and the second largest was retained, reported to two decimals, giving 0.60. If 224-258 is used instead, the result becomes 0.86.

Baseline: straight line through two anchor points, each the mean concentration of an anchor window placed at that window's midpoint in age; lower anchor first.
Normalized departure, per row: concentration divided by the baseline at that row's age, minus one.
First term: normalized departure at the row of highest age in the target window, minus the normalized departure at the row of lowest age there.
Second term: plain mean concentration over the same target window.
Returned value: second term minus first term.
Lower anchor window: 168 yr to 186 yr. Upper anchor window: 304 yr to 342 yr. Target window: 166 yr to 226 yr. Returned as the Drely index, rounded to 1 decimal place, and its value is 7.0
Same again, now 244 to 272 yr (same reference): 6.2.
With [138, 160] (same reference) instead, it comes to 9.5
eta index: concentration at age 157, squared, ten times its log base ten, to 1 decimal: 19.1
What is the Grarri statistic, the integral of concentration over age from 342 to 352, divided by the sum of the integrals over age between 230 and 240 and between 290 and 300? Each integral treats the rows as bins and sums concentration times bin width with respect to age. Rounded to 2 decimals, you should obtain 0.36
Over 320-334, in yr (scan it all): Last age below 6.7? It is 333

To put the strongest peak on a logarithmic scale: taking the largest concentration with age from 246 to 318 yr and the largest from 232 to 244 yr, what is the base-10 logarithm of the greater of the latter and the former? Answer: 0.86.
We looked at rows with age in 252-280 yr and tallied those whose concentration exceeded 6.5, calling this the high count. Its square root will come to 1.73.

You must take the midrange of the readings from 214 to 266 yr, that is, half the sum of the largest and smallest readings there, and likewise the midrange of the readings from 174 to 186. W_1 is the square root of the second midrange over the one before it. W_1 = 1.04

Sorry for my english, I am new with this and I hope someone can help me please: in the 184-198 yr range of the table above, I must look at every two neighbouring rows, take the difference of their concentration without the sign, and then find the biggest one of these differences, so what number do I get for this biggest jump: 0.3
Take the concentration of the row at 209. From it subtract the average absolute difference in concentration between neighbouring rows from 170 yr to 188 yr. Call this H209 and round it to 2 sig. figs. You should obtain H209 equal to 6.4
